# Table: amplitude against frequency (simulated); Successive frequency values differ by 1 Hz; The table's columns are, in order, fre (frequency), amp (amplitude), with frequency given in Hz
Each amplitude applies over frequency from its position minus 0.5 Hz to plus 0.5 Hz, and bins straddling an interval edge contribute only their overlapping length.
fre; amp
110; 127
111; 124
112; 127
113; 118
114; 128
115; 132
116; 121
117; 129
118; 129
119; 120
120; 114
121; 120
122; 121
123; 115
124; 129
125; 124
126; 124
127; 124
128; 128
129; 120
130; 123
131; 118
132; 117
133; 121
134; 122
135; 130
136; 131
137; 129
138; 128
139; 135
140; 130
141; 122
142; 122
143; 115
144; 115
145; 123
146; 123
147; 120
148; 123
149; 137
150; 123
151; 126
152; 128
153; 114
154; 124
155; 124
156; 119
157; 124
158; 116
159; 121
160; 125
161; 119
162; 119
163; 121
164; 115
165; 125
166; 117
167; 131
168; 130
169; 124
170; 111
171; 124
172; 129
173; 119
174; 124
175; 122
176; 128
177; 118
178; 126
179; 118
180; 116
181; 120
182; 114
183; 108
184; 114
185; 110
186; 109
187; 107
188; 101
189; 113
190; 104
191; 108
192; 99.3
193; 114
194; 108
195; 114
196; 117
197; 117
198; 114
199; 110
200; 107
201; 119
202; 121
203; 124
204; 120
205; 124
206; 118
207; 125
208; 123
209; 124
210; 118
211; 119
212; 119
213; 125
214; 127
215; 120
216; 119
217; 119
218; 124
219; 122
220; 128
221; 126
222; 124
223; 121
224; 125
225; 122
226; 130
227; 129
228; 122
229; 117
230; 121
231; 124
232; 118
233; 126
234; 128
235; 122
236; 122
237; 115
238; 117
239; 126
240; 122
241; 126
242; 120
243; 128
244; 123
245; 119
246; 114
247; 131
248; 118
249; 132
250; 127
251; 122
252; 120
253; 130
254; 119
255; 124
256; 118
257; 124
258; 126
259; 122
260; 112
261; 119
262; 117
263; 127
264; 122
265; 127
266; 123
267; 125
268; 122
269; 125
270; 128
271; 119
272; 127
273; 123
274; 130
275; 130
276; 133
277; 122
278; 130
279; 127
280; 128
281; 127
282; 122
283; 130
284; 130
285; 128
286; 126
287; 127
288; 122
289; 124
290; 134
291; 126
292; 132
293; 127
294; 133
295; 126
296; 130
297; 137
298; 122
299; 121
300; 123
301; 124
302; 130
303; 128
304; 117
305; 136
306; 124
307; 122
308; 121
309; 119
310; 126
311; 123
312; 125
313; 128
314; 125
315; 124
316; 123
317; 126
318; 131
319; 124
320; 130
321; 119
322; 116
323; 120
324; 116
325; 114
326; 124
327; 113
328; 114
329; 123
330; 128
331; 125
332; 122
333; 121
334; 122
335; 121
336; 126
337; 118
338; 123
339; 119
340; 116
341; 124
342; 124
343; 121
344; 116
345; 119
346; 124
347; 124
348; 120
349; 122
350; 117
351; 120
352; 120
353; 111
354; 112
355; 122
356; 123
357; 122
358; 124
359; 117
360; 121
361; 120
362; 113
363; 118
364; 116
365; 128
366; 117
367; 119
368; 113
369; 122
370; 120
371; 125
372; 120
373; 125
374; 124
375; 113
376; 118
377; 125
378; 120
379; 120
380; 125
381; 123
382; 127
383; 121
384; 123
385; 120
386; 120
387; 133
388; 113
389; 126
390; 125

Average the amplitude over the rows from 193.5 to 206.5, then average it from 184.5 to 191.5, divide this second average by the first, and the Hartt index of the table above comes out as 0.92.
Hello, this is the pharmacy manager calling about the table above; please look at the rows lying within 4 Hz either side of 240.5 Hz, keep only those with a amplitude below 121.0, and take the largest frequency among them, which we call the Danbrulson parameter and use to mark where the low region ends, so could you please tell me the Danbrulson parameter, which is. 242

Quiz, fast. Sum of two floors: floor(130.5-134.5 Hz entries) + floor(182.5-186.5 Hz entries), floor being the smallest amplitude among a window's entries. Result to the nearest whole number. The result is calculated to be 225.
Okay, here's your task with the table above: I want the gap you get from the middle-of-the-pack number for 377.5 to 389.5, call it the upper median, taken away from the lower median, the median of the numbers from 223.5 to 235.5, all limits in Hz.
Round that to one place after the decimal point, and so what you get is 1.0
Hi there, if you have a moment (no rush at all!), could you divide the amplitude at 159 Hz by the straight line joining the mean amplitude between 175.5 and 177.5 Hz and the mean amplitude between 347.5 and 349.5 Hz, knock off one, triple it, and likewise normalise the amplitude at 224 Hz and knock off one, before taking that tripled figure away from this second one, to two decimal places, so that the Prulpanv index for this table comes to 0.07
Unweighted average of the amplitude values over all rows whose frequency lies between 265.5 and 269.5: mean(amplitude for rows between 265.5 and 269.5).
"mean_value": 124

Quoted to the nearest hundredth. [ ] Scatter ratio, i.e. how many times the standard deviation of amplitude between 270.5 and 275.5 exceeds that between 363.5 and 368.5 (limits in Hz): 0.84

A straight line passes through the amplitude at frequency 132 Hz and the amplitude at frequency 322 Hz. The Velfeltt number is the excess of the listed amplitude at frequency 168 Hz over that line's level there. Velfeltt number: 13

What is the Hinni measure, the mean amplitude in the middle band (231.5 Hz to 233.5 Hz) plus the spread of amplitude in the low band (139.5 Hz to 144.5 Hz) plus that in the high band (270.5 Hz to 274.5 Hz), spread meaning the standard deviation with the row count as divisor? 132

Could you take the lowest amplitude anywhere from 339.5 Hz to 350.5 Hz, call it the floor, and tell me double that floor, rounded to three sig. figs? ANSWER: 232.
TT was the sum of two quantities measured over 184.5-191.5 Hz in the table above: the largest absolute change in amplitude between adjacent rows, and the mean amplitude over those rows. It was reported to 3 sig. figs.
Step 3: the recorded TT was 119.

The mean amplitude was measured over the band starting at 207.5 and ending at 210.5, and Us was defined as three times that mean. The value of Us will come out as 365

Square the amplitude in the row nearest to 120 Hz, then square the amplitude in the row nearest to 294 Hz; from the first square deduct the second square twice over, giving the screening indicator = -22382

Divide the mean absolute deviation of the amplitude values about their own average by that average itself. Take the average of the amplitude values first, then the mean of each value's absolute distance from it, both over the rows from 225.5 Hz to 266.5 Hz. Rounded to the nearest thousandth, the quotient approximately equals 0.032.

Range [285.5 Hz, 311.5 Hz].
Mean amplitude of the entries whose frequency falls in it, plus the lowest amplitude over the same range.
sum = 243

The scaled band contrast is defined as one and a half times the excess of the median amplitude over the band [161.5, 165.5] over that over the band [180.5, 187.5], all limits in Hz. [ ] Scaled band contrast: 15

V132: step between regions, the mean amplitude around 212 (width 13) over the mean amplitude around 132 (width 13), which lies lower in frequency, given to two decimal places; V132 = 0.98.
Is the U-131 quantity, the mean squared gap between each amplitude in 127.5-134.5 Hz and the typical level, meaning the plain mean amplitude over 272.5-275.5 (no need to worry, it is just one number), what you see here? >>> 52.1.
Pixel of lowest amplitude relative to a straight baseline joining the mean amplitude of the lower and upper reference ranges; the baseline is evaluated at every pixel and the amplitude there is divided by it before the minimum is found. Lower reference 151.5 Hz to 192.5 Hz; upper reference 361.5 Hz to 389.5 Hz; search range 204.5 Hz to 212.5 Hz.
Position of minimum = 210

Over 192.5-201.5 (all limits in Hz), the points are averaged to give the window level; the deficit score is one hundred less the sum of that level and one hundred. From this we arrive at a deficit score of -113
